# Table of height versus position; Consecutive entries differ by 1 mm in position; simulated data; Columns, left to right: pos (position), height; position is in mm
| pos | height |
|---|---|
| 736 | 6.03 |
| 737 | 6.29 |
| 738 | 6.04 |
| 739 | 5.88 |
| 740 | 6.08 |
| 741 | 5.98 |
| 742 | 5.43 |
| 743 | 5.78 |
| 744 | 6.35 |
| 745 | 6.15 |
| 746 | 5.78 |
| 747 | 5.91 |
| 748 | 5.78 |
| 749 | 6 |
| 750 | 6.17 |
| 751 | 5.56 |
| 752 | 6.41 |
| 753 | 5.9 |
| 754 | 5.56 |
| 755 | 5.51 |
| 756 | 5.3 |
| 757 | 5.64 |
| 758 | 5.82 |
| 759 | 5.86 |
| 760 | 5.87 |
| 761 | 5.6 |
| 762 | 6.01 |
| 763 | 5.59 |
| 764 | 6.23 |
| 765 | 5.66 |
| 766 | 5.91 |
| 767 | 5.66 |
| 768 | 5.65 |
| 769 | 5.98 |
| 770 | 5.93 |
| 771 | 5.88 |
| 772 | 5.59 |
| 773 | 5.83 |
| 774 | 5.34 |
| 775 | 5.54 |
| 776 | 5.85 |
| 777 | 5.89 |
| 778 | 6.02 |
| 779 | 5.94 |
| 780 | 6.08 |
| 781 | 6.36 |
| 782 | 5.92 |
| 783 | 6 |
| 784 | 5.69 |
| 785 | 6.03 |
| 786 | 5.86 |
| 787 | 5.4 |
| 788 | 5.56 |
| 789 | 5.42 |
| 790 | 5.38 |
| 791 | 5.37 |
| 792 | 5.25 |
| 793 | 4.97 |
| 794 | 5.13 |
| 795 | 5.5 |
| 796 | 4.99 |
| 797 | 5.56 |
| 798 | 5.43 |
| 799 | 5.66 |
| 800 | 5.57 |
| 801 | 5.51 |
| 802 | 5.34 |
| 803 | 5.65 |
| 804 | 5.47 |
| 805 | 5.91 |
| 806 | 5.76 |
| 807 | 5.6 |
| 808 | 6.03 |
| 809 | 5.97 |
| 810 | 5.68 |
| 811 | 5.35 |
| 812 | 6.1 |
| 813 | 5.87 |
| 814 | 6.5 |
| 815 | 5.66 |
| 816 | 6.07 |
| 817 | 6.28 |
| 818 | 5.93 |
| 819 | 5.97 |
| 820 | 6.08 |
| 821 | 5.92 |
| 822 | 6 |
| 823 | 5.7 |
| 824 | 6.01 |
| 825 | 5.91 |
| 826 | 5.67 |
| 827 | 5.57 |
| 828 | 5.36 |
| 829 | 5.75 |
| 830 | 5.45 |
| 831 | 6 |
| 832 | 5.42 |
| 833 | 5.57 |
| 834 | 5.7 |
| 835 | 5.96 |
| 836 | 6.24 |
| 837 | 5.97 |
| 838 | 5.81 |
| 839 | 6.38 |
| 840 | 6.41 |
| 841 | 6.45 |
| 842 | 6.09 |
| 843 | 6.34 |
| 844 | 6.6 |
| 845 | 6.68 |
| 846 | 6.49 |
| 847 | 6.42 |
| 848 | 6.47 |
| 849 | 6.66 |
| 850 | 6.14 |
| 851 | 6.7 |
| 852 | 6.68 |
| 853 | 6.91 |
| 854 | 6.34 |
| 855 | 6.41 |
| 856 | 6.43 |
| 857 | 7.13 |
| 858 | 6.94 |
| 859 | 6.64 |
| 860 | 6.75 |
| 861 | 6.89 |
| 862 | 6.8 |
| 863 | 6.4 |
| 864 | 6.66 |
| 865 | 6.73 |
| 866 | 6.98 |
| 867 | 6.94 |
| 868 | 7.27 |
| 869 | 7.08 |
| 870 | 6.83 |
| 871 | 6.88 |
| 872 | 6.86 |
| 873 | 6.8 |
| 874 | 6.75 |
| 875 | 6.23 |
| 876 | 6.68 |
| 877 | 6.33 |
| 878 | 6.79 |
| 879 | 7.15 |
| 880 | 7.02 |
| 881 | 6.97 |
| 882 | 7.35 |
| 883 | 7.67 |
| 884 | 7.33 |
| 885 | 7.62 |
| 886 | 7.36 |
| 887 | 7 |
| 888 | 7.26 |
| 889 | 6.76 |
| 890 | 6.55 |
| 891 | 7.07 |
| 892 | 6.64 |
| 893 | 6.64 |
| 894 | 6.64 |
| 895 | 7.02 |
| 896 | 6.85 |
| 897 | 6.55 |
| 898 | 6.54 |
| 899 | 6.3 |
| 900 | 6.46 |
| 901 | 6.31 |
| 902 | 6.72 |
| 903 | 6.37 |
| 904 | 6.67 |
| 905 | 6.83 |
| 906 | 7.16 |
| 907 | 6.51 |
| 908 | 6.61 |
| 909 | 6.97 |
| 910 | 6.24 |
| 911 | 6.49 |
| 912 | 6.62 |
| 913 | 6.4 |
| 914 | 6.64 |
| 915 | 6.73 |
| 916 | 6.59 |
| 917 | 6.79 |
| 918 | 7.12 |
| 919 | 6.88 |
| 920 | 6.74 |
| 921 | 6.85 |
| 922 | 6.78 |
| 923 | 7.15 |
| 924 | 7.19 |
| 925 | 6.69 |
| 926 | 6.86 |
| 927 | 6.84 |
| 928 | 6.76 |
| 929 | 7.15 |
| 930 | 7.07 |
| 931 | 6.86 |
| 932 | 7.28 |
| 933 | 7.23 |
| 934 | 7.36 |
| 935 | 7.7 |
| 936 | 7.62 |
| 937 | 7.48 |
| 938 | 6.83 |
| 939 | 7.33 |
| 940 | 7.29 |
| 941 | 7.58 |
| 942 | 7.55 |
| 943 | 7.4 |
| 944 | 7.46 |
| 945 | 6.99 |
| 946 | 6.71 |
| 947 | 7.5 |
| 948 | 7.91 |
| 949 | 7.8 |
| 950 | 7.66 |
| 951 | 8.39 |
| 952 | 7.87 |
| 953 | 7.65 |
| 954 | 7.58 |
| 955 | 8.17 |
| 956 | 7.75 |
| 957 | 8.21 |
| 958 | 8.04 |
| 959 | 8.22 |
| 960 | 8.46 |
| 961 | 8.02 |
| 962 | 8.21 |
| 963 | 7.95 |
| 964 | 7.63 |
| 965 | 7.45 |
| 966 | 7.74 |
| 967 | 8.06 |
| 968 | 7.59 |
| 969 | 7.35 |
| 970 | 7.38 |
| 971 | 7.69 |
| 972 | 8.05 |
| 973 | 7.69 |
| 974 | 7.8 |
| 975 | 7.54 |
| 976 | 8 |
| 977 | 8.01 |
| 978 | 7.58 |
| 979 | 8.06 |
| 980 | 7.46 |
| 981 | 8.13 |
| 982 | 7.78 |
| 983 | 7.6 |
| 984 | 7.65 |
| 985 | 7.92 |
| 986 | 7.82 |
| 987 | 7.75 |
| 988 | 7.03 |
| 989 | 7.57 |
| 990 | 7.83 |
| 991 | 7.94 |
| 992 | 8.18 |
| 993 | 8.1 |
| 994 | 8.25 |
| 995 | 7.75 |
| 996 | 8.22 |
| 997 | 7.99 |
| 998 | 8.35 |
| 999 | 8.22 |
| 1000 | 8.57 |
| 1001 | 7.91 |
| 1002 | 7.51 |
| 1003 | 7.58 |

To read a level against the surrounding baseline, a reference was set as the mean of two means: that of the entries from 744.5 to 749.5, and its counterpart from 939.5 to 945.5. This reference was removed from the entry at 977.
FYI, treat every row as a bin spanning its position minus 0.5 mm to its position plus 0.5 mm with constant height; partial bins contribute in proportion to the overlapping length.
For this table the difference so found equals 1.4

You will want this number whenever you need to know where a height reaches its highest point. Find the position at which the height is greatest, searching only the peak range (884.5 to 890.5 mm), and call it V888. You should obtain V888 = 885 mm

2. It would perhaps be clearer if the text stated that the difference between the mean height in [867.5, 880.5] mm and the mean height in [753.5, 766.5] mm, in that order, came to 1.09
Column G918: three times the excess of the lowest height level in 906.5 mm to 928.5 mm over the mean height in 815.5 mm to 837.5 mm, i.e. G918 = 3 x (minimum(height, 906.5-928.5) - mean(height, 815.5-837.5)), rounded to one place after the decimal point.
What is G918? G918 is 1.2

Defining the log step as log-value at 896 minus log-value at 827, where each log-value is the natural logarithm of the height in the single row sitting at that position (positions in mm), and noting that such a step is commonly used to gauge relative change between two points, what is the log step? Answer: 0.21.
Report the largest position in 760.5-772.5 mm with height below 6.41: 772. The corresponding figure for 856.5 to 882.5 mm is 877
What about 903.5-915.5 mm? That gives 913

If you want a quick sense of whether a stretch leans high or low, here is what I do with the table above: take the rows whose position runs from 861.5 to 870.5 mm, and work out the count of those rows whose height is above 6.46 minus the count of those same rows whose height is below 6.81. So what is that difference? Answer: 4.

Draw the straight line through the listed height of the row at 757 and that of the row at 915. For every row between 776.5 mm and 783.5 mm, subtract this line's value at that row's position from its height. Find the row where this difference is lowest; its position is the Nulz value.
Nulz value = 782 mm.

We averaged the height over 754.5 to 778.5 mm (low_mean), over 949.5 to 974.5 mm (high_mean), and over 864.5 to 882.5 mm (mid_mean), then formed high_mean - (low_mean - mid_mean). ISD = 9.0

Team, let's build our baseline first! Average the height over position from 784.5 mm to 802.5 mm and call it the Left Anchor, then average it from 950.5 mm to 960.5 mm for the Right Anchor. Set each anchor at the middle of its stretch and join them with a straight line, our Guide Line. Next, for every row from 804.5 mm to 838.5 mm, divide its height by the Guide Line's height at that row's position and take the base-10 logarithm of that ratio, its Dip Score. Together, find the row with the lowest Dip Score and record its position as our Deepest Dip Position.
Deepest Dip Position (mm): 828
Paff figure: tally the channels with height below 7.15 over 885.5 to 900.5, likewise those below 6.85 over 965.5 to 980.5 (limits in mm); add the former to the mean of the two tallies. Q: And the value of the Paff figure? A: 19.5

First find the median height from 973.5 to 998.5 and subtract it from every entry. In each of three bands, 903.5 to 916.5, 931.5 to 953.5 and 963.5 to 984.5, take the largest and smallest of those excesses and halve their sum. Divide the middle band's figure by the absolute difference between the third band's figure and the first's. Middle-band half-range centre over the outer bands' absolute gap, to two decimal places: -0.27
